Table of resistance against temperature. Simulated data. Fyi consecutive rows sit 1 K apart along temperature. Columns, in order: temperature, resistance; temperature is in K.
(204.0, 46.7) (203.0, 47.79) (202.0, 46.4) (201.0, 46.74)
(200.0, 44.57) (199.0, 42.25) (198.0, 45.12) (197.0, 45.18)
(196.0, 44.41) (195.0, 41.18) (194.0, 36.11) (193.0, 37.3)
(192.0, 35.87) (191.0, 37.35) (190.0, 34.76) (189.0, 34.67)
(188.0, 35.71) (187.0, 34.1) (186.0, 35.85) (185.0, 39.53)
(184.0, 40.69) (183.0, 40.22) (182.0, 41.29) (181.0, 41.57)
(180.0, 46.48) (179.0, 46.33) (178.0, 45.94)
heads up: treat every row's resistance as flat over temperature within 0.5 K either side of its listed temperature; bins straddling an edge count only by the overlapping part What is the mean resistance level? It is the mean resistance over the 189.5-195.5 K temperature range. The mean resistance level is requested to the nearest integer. 37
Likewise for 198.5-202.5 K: 45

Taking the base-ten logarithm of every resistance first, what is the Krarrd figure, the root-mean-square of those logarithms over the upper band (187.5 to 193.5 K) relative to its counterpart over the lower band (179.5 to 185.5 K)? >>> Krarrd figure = 0.96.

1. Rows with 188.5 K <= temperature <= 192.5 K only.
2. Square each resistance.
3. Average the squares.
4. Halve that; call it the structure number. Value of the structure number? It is 636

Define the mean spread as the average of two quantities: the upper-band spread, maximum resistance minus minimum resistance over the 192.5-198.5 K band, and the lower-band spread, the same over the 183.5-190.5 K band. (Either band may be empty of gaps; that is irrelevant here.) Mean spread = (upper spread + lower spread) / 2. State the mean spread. 7.8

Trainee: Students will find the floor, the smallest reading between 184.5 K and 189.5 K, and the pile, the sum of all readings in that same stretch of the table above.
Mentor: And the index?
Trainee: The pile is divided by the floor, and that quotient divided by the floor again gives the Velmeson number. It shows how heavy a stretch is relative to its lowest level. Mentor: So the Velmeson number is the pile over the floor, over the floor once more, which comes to 0.15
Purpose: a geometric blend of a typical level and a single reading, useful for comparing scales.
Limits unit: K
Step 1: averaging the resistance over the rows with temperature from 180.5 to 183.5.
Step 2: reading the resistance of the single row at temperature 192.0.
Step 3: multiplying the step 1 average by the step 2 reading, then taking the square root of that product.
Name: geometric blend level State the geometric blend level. 38.4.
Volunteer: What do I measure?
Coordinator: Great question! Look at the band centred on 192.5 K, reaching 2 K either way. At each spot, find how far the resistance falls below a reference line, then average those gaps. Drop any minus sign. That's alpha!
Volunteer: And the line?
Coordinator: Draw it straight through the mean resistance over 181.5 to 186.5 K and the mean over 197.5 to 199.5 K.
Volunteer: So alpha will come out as 5.30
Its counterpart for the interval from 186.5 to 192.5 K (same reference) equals 5.69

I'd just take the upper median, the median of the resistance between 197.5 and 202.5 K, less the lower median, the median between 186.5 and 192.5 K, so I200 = 10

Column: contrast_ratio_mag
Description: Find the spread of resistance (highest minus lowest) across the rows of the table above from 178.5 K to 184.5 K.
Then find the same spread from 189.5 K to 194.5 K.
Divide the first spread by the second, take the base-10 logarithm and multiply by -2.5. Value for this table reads -1.0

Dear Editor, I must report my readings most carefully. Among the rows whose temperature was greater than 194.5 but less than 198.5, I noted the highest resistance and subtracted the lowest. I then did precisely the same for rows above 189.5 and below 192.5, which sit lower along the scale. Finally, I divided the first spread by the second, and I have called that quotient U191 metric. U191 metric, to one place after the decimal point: 1.5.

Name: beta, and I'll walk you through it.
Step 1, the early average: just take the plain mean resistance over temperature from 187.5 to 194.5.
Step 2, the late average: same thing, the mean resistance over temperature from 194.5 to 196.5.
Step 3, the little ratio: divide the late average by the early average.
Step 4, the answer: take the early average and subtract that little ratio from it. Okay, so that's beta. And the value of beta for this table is 34.8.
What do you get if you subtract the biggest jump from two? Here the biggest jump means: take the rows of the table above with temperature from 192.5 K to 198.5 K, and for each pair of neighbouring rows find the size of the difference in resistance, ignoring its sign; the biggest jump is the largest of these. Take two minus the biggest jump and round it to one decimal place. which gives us -3.1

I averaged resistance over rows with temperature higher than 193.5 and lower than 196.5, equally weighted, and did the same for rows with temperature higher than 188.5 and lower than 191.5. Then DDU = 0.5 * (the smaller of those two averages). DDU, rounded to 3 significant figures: 17.8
